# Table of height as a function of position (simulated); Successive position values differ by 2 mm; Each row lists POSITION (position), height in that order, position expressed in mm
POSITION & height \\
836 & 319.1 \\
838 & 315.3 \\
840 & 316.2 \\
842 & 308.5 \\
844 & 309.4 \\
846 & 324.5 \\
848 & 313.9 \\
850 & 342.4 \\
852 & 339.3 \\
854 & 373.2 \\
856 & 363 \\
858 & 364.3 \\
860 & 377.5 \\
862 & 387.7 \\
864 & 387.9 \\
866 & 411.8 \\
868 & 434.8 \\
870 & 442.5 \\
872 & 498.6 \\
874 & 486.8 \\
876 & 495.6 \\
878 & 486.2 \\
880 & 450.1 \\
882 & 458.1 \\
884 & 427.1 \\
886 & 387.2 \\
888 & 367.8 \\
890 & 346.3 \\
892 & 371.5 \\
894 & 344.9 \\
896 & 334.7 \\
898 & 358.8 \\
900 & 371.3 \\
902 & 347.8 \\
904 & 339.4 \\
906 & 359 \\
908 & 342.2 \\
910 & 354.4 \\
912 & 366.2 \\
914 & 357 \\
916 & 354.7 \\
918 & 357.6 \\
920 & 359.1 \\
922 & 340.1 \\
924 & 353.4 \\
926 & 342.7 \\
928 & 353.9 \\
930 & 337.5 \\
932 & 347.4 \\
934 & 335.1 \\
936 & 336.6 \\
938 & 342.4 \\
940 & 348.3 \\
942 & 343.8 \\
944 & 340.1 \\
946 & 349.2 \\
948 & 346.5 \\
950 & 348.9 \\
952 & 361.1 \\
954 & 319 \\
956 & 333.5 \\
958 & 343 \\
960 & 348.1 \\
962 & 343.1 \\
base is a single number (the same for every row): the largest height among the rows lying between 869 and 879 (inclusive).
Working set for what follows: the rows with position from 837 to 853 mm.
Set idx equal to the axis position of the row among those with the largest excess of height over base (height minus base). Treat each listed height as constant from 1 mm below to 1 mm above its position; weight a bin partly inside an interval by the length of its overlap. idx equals 850 mm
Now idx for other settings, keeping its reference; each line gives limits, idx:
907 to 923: 912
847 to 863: 862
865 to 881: 872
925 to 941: 928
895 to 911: 900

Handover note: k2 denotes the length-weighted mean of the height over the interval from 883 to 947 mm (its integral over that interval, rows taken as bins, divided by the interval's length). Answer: 354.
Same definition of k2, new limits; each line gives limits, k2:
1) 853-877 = 419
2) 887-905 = 354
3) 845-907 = 390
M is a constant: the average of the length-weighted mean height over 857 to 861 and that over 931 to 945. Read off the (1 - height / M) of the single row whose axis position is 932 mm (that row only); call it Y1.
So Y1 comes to 0.03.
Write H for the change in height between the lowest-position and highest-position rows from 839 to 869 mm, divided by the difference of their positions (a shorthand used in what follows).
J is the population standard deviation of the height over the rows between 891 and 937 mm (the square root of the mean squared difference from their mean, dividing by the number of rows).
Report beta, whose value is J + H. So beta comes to 15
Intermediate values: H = 4.2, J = 11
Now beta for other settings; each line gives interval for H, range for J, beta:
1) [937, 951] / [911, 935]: 10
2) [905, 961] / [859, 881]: 44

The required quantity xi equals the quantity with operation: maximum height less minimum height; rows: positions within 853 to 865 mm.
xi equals 25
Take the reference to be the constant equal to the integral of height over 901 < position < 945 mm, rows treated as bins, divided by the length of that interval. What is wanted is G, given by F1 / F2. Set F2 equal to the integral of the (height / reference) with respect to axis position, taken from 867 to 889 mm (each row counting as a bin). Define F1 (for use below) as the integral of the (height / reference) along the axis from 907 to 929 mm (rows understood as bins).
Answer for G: 0.79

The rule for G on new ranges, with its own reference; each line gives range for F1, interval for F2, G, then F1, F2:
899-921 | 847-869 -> 0.95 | 22.5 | 23.5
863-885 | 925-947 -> 1.32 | 28.6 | 21.7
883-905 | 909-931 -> 1.03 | 23.0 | 22.3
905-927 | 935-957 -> 1.03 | 22.3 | 21.7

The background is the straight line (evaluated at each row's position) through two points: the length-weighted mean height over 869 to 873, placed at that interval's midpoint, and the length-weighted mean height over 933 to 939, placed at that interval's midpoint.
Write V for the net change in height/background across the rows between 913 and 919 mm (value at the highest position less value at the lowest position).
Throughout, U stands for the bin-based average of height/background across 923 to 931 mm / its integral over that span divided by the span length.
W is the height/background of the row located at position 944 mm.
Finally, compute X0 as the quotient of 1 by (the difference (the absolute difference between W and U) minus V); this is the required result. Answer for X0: 16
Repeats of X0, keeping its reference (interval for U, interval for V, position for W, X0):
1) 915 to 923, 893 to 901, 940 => 48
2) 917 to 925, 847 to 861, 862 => 231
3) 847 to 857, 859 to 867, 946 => 3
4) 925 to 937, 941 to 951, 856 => 5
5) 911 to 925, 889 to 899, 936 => -69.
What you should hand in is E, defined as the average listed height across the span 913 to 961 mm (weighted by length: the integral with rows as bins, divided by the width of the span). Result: 346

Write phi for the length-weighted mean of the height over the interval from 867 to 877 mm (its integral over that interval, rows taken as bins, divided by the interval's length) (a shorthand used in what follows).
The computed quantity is 472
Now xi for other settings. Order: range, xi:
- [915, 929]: 19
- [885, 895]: 42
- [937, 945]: 8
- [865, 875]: 87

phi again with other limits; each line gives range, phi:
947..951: 348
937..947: 345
